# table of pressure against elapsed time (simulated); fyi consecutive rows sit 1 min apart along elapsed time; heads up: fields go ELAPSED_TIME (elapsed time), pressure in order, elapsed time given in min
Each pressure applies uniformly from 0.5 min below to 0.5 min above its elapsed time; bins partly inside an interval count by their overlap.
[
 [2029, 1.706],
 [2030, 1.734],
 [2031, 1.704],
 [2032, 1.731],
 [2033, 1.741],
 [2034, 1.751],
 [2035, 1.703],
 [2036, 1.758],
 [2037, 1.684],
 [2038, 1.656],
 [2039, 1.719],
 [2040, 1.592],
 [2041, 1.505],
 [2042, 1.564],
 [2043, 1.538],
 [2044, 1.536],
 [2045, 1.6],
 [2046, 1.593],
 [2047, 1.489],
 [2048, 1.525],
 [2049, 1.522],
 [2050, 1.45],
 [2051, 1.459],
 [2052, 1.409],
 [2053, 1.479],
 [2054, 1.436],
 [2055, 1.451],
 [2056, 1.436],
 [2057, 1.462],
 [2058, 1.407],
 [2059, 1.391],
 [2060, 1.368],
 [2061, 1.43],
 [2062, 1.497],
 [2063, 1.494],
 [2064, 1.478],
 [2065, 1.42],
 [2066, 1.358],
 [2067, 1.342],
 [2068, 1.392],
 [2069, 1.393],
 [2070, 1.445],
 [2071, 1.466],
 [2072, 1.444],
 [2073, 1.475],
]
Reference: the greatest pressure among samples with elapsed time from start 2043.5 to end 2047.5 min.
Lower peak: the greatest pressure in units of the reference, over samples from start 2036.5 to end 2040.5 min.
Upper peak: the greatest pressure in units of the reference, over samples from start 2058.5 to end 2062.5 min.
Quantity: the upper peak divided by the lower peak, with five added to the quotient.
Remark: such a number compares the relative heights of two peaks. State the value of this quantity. 5.87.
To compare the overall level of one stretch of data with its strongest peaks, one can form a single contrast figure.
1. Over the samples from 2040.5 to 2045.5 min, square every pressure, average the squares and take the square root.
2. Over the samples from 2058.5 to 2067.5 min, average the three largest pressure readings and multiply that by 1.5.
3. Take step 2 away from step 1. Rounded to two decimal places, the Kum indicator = -0.69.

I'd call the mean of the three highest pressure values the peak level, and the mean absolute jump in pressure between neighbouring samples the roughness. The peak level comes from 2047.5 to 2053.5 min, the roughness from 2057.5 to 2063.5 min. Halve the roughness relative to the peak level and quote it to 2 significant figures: 0.011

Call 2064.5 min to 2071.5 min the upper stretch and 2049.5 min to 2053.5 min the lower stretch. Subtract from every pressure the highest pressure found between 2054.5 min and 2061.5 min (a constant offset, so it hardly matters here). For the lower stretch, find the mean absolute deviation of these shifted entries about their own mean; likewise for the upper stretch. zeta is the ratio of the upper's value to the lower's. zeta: 1.8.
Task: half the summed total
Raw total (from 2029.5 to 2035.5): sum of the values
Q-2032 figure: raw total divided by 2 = 5.18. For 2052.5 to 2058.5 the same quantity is 4.34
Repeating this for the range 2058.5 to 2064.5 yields 4.33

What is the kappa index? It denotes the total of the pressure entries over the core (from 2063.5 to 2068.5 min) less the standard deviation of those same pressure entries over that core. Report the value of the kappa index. 6.94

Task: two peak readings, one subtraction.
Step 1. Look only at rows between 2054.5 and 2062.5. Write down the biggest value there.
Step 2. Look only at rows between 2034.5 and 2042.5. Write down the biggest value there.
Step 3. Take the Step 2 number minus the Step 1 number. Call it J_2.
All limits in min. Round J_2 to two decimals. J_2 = 0.26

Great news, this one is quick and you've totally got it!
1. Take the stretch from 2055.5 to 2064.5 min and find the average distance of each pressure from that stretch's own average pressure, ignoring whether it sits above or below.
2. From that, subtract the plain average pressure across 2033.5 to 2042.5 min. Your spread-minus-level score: -1.62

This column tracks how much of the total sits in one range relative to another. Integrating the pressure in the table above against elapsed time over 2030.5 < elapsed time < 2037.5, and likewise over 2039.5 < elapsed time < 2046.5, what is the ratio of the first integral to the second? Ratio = 1.10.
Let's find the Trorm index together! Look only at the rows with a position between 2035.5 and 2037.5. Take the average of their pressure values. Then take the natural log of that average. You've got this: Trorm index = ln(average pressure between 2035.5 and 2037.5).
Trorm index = 0.54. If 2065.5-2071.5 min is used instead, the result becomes 0.34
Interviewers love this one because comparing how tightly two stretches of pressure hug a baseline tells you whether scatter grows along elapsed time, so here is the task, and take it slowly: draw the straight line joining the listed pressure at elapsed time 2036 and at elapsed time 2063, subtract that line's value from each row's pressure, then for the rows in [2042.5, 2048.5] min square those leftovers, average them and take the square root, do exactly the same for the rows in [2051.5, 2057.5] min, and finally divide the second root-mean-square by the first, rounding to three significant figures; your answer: 1.09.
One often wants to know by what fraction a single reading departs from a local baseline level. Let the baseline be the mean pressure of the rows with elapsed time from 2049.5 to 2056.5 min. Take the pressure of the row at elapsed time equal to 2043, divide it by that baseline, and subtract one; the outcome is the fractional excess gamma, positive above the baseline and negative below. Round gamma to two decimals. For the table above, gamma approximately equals 0.06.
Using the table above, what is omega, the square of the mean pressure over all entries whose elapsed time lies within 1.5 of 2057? 2.06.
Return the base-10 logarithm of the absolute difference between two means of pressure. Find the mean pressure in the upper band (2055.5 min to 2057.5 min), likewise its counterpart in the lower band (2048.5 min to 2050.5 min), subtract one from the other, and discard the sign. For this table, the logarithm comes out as -1.43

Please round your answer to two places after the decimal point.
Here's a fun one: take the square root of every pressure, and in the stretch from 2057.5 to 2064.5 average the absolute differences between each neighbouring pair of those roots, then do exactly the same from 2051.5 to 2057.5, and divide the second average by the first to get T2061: 1.08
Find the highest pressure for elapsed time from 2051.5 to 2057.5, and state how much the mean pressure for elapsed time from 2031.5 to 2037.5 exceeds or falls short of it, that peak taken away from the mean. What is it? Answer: 0.25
